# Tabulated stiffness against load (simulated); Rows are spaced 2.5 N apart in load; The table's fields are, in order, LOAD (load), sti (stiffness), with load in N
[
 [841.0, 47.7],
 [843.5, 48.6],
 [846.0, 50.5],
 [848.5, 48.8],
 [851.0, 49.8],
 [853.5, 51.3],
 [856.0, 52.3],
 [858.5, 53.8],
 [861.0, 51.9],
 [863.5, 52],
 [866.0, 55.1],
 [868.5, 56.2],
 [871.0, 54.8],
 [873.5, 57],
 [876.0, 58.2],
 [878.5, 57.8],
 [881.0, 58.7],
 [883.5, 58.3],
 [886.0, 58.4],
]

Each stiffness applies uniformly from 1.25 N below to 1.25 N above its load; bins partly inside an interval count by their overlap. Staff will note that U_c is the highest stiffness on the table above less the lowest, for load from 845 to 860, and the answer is 5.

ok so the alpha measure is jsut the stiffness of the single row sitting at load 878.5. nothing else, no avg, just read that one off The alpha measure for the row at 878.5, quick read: 57.8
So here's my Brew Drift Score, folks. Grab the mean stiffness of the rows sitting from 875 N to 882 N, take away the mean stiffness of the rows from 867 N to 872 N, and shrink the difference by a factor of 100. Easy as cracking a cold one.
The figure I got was 0.027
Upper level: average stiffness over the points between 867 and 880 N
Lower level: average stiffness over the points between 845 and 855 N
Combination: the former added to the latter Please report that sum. 107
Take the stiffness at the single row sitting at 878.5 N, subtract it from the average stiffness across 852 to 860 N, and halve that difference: -2.7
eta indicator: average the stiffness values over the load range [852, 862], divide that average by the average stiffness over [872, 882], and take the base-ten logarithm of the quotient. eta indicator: -0.044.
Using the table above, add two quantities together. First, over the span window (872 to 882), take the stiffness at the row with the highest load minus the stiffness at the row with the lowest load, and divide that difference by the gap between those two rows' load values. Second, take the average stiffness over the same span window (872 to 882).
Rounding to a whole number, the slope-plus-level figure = 58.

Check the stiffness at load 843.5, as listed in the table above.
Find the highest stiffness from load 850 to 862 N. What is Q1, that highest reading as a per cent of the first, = 111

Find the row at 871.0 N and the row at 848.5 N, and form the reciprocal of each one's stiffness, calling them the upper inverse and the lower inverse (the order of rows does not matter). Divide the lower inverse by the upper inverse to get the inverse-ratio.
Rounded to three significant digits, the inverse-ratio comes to 1.12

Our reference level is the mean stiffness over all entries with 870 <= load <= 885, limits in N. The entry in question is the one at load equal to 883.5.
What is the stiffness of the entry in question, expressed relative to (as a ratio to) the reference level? 1.01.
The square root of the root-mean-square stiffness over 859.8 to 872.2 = 7.4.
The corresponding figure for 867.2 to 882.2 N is 7.6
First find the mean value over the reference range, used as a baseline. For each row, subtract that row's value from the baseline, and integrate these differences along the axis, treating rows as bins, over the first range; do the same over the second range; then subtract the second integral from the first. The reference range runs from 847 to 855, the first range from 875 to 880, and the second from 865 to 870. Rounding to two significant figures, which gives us -12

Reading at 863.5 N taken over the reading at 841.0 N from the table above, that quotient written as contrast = 1.09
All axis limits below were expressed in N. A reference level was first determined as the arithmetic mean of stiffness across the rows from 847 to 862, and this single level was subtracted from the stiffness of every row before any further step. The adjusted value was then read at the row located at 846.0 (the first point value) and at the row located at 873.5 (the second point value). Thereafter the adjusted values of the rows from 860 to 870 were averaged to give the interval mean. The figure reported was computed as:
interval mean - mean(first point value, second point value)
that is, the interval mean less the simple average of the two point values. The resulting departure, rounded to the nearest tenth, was 0.1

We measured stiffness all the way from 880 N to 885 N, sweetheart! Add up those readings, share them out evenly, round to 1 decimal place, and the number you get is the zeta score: 58.5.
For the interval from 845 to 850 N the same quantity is 49.6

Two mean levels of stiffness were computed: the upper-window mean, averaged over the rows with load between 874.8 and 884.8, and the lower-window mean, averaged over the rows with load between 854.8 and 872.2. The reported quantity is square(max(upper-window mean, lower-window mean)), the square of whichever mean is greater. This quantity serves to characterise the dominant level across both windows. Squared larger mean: 3393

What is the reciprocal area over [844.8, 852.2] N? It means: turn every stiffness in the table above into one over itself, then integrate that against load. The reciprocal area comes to 0.15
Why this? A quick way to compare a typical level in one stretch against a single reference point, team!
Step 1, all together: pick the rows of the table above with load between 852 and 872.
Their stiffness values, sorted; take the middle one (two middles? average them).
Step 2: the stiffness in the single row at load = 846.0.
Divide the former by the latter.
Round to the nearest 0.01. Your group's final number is 1.05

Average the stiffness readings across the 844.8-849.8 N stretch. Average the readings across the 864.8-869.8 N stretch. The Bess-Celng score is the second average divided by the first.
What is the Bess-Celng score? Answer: 1.12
